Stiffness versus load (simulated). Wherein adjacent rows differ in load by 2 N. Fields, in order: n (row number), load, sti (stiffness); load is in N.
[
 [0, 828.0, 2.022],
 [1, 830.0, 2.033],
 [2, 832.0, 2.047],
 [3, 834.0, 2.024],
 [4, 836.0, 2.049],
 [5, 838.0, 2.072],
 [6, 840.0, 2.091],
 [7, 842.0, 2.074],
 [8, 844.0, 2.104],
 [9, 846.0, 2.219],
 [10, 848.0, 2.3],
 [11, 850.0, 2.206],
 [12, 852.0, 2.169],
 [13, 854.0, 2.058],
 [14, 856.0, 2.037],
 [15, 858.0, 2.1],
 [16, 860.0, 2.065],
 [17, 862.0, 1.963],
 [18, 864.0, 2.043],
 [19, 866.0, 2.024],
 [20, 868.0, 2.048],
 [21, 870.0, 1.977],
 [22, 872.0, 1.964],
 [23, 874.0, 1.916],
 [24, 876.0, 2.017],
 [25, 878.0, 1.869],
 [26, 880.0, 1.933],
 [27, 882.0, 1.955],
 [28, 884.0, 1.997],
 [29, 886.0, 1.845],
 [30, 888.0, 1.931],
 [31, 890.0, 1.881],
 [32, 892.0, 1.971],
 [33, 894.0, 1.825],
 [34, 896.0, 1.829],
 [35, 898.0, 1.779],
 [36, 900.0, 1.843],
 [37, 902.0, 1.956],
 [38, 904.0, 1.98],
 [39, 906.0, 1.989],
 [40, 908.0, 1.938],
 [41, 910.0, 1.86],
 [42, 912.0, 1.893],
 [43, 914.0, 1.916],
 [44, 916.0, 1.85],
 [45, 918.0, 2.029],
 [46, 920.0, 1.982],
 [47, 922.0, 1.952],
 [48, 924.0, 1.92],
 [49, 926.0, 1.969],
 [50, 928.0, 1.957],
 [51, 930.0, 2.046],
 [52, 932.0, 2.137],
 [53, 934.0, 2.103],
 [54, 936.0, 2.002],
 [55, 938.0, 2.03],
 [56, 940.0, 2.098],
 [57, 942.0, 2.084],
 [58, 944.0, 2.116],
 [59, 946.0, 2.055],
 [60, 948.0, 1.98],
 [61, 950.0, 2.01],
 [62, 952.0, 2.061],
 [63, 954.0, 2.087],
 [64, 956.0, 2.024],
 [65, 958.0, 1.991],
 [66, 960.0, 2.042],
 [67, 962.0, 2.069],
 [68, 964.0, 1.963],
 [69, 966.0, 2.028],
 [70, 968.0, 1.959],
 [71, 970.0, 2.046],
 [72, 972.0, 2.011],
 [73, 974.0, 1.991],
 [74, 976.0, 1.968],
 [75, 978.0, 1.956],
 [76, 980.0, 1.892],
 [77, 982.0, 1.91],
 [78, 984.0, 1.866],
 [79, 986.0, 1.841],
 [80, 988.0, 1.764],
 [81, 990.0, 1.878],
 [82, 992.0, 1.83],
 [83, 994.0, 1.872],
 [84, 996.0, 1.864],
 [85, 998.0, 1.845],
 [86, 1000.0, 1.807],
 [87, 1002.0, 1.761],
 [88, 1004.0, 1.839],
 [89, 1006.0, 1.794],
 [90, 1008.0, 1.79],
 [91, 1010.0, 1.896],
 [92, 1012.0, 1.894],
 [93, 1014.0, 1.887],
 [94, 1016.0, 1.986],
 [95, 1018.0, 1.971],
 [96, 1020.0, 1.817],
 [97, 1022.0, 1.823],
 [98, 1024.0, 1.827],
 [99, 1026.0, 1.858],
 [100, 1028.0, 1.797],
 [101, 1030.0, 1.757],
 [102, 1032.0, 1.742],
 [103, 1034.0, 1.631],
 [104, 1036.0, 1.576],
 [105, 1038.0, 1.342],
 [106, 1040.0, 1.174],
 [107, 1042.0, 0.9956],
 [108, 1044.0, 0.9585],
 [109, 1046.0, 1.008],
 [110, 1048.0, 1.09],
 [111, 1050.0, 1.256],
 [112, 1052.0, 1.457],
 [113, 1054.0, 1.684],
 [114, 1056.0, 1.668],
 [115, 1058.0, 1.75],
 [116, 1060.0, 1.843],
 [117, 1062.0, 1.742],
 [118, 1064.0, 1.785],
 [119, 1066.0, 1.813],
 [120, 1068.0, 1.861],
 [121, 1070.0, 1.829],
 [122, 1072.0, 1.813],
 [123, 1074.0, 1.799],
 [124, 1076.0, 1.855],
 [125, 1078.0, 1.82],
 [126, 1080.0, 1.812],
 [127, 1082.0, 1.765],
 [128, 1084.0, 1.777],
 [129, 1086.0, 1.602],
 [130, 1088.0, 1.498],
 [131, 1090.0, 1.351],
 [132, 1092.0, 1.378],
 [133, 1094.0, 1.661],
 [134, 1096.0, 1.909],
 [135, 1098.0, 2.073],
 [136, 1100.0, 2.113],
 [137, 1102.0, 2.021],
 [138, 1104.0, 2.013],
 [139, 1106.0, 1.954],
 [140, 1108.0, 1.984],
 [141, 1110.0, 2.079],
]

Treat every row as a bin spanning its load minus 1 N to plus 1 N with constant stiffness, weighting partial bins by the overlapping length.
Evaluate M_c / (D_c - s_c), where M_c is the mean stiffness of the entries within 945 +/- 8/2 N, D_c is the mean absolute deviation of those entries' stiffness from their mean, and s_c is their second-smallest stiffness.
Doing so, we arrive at -1.02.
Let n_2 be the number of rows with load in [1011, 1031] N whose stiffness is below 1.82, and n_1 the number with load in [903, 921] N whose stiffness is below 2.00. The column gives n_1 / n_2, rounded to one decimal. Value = 2.7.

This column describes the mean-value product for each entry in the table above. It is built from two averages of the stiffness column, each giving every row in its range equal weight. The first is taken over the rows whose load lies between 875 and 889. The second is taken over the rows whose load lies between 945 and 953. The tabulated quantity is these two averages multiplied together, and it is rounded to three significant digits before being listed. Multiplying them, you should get 3.92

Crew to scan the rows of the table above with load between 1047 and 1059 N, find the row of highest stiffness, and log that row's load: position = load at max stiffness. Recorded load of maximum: 1058.0 N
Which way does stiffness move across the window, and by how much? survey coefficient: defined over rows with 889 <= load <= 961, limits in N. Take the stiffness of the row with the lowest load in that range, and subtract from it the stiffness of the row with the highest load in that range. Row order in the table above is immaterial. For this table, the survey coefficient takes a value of -0.16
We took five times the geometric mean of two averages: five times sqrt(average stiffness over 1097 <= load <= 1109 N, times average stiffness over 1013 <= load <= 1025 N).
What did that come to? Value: 9.8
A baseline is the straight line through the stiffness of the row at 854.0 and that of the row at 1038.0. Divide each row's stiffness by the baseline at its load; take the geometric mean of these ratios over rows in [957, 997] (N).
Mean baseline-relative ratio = 1.23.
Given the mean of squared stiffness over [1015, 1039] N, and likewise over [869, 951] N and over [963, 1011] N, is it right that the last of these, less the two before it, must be -3.4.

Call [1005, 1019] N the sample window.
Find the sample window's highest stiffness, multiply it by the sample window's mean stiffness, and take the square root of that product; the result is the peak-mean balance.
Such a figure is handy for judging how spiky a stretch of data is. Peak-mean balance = 1.94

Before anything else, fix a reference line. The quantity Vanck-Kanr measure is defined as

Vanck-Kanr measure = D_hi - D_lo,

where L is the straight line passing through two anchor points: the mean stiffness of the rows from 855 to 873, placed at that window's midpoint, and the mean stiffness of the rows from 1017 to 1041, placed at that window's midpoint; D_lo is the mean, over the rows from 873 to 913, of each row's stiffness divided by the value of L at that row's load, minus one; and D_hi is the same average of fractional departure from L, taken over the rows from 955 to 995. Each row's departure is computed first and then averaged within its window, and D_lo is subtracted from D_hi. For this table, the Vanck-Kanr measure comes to 0.11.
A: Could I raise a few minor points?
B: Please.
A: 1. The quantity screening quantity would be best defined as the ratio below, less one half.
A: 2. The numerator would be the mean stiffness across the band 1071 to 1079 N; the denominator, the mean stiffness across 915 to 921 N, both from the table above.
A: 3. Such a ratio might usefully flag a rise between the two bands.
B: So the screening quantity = 0.432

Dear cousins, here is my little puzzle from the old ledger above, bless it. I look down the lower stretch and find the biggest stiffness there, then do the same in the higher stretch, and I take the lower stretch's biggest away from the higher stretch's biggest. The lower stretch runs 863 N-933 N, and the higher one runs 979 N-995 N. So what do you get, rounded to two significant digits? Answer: -0.23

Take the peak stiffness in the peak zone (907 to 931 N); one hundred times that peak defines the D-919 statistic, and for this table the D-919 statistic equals 205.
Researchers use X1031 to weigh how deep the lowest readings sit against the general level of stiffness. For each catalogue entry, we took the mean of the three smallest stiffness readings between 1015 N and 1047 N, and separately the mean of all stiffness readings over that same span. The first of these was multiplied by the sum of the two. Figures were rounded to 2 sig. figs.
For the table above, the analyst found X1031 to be 2.5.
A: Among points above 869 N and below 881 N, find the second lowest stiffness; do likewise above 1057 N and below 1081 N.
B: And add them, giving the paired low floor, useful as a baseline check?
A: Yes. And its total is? 3.7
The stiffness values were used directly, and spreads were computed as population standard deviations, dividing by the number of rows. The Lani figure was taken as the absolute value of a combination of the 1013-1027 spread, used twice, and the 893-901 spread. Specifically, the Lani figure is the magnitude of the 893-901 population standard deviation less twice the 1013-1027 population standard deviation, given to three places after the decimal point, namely 0.107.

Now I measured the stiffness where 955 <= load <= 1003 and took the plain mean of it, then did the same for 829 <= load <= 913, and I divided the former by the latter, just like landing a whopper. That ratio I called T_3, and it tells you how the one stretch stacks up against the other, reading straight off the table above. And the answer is 0.96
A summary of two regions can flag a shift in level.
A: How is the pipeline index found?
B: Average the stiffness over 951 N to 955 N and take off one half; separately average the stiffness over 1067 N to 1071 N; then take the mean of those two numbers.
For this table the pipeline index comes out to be 1.71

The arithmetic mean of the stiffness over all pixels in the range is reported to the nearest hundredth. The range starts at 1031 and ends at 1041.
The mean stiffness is 1.49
